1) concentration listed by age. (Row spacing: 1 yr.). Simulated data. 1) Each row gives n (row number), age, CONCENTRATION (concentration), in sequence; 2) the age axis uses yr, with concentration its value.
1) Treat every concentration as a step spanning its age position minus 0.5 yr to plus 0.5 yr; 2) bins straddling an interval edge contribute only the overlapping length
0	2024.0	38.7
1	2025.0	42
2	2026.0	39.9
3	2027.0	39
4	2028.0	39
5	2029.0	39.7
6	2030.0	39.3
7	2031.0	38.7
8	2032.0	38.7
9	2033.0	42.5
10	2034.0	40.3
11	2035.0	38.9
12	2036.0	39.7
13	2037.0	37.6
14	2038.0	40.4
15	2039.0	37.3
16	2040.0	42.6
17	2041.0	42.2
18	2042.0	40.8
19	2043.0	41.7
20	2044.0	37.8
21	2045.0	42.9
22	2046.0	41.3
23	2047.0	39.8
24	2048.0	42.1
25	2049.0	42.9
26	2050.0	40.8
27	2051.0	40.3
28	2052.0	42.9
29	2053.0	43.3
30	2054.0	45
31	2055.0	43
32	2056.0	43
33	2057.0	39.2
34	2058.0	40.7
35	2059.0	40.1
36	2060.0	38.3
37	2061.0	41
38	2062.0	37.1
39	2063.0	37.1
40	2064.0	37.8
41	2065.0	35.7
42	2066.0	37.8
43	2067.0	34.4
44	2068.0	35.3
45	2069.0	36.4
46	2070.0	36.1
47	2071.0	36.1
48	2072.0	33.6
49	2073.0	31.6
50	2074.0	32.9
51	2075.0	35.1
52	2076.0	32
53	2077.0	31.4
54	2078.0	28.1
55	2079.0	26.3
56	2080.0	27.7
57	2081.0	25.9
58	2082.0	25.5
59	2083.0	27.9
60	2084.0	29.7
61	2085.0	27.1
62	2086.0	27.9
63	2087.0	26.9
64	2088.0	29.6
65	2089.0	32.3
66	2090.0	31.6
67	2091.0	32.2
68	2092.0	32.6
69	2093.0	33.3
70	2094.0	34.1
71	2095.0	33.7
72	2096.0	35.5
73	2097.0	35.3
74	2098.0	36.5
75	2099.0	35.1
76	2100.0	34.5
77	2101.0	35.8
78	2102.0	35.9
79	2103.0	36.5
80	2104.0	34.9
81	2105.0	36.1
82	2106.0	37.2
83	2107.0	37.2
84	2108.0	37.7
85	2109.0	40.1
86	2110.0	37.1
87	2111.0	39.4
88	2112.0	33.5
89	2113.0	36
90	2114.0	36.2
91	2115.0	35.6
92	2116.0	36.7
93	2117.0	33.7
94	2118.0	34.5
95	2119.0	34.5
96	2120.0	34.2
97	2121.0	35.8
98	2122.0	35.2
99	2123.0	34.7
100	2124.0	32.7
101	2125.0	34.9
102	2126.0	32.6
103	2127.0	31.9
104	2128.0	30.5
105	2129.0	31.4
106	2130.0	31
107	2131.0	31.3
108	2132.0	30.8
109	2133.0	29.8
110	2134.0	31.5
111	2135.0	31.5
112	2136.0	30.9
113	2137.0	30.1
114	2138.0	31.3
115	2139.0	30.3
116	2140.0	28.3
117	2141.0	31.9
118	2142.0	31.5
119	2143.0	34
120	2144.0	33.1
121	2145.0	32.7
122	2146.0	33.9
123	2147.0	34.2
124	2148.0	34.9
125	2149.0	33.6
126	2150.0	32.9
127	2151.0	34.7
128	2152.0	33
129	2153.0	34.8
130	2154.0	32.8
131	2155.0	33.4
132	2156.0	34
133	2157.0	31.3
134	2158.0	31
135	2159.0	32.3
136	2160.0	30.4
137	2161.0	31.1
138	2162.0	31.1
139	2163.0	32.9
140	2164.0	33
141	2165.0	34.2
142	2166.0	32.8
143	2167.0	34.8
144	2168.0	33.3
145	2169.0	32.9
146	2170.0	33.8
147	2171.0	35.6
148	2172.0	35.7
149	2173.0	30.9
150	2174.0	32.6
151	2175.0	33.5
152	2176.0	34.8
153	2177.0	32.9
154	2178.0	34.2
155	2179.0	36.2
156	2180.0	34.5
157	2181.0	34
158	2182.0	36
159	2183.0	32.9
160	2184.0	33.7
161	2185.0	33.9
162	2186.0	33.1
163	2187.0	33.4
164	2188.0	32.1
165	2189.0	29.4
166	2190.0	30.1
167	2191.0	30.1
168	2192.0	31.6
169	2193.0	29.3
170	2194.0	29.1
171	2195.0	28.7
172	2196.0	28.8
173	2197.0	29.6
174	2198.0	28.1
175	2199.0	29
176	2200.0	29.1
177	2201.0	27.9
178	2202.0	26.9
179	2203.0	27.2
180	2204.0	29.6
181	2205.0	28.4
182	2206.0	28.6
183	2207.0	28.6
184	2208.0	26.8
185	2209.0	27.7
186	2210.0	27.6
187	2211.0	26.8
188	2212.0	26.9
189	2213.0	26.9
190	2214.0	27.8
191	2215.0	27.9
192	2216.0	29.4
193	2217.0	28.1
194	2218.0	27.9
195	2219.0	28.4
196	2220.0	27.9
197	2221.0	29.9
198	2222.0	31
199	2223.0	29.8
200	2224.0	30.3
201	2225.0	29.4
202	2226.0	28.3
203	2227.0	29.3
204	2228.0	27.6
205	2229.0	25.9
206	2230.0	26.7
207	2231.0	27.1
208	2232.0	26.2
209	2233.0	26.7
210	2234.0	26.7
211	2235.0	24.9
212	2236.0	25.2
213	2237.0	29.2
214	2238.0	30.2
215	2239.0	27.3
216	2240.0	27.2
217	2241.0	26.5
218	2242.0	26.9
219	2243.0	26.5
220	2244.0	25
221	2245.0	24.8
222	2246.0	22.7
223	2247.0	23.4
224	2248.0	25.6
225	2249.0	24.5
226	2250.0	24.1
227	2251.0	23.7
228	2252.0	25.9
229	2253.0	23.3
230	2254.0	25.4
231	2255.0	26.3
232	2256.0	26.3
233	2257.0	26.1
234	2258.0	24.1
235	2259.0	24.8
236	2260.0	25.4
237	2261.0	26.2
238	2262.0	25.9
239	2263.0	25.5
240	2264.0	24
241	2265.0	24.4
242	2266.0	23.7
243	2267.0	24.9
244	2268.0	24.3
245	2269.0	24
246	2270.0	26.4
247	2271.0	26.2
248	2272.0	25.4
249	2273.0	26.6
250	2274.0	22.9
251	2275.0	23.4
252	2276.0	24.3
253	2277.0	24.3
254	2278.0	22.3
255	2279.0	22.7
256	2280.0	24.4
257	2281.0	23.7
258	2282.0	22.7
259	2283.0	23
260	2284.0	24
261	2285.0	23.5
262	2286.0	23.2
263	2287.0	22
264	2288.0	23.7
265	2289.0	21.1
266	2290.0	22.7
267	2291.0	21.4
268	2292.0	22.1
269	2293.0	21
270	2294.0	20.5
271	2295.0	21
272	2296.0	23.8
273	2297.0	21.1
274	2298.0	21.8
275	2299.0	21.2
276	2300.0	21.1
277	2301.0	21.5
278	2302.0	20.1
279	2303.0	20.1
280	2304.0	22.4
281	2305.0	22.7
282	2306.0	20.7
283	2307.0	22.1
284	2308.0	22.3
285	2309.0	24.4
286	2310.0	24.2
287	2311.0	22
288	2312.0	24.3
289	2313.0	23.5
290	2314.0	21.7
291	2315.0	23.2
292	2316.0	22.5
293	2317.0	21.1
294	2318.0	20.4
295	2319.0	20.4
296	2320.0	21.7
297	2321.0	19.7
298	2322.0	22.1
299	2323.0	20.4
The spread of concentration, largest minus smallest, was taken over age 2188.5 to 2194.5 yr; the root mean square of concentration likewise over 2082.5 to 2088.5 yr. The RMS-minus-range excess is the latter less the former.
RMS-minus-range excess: 26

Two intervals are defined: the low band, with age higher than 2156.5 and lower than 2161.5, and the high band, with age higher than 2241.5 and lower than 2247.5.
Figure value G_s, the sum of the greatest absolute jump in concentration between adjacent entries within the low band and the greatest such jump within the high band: 4.0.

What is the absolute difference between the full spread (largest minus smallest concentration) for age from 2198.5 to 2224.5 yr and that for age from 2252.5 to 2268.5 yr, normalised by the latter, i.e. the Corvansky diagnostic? 0.4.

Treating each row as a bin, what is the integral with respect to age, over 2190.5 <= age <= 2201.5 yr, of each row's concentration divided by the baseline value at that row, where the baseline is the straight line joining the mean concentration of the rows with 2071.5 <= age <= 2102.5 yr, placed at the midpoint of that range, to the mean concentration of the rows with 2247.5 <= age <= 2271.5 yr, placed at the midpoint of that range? 11.7 yr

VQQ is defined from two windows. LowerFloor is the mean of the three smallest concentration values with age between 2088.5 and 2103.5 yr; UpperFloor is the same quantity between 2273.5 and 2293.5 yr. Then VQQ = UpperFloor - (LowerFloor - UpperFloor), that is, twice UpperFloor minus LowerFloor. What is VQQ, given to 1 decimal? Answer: 10.3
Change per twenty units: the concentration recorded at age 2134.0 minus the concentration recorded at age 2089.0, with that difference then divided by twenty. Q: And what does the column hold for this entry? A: -0.04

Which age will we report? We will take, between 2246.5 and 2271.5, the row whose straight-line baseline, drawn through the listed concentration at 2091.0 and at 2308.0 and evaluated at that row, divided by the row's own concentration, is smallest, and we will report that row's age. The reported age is 2270.0 yr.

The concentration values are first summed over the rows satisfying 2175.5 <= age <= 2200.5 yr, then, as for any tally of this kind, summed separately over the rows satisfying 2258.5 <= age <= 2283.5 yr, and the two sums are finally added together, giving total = 1406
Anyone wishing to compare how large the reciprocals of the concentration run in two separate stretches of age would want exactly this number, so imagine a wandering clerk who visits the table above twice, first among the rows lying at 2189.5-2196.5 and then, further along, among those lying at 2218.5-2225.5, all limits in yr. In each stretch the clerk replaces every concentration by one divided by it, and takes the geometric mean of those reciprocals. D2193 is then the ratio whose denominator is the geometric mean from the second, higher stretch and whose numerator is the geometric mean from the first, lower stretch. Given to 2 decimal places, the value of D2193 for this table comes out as 1.00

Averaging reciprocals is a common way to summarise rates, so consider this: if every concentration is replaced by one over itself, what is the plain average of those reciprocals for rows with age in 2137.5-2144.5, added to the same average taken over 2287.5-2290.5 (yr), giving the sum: 0.0764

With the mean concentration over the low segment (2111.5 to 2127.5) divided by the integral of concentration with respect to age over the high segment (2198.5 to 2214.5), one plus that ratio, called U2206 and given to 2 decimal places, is 1.08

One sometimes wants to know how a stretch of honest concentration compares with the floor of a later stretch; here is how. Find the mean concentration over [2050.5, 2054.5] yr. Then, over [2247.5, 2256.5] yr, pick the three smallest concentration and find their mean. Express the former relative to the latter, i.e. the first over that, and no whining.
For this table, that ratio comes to 1.81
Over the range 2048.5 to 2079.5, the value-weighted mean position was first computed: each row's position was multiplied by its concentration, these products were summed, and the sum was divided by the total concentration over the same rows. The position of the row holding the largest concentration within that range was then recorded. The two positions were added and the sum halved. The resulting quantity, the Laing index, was 2058.5 yr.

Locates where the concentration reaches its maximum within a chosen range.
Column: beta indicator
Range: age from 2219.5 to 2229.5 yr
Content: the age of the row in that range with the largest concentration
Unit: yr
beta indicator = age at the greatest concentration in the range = 2222.0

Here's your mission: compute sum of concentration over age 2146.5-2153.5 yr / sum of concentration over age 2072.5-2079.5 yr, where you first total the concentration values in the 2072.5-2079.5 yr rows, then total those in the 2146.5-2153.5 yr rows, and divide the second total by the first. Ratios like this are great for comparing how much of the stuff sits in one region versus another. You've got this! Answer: 1.1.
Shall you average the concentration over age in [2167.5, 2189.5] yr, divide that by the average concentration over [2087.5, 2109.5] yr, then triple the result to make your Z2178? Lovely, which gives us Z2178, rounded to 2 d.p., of 2.89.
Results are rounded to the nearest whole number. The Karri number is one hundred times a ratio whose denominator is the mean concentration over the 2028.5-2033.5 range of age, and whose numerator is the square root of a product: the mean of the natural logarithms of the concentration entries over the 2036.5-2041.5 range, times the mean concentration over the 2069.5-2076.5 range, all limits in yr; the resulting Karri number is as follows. 28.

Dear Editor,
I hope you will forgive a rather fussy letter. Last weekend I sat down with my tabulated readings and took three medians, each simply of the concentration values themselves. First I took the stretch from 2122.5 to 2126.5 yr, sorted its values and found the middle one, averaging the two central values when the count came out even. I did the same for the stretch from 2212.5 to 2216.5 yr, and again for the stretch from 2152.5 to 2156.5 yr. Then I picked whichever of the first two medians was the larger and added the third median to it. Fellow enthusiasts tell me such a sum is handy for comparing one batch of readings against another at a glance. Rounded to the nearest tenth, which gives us 67.4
